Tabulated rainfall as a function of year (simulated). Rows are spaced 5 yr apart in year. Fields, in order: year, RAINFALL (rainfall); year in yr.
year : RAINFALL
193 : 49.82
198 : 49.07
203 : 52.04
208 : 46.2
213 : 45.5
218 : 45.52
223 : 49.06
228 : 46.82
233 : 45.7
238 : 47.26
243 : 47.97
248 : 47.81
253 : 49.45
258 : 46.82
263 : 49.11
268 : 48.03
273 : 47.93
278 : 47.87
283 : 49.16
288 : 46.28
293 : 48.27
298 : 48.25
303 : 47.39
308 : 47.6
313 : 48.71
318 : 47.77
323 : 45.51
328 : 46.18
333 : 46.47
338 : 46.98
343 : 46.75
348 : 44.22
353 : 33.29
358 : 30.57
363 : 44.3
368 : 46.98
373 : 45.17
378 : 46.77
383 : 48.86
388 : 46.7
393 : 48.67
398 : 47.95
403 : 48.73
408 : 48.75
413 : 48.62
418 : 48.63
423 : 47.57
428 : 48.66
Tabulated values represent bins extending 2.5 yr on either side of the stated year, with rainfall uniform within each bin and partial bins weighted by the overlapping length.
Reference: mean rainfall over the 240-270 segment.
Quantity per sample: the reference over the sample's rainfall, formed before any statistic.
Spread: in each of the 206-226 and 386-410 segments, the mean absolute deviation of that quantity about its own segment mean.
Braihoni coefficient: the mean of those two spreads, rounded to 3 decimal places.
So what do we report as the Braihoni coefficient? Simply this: 0.020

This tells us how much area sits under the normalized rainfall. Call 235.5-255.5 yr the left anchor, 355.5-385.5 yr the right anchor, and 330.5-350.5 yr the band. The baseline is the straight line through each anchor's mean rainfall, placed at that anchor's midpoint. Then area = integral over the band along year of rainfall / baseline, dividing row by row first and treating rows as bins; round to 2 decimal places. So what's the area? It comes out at 20.57 yr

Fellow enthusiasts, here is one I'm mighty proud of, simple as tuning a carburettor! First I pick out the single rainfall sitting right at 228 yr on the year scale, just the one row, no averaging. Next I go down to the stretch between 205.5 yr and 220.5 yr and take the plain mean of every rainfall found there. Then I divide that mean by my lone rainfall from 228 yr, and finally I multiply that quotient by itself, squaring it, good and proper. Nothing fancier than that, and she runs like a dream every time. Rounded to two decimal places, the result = 0.95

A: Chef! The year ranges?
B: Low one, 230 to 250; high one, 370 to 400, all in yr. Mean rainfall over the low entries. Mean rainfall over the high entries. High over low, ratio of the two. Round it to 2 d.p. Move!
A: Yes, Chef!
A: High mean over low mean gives 1.00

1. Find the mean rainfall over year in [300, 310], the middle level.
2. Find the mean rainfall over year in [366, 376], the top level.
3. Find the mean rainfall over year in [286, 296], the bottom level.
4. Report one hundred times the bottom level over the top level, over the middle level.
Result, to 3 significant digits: 2.16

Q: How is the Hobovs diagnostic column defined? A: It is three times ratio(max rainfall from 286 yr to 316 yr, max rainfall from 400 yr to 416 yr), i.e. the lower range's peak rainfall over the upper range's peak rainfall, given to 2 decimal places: 3.00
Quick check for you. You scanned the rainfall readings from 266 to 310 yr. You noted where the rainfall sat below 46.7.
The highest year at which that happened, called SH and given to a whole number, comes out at 288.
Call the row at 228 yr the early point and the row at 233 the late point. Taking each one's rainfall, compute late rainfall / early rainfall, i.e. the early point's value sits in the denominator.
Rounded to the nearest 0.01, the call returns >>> 0.98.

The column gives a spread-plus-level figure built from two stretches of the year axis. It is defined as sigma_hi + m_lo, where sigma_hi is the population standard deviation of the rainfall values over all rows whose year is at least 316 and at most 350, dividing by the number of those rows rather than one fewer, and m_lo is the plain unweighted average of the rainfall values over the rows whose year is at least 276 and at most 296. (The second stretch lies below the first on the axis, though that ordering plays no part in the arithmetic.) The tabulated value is 49.0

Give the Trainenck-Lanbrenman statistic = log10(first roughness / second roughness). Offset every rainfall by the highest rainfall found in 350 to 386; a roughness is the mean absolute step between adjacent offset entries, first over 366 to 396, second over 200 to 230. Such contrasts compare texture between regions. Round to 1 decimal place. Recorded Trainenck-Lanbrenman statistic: -0.1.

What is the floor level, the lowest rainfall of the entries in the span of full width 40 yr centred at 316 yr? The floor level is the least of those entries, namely 45.51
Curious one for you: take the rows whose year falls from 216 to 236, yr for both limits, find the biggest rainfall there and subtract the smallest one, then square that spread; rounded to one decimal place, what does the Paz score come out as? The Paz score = 12.5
